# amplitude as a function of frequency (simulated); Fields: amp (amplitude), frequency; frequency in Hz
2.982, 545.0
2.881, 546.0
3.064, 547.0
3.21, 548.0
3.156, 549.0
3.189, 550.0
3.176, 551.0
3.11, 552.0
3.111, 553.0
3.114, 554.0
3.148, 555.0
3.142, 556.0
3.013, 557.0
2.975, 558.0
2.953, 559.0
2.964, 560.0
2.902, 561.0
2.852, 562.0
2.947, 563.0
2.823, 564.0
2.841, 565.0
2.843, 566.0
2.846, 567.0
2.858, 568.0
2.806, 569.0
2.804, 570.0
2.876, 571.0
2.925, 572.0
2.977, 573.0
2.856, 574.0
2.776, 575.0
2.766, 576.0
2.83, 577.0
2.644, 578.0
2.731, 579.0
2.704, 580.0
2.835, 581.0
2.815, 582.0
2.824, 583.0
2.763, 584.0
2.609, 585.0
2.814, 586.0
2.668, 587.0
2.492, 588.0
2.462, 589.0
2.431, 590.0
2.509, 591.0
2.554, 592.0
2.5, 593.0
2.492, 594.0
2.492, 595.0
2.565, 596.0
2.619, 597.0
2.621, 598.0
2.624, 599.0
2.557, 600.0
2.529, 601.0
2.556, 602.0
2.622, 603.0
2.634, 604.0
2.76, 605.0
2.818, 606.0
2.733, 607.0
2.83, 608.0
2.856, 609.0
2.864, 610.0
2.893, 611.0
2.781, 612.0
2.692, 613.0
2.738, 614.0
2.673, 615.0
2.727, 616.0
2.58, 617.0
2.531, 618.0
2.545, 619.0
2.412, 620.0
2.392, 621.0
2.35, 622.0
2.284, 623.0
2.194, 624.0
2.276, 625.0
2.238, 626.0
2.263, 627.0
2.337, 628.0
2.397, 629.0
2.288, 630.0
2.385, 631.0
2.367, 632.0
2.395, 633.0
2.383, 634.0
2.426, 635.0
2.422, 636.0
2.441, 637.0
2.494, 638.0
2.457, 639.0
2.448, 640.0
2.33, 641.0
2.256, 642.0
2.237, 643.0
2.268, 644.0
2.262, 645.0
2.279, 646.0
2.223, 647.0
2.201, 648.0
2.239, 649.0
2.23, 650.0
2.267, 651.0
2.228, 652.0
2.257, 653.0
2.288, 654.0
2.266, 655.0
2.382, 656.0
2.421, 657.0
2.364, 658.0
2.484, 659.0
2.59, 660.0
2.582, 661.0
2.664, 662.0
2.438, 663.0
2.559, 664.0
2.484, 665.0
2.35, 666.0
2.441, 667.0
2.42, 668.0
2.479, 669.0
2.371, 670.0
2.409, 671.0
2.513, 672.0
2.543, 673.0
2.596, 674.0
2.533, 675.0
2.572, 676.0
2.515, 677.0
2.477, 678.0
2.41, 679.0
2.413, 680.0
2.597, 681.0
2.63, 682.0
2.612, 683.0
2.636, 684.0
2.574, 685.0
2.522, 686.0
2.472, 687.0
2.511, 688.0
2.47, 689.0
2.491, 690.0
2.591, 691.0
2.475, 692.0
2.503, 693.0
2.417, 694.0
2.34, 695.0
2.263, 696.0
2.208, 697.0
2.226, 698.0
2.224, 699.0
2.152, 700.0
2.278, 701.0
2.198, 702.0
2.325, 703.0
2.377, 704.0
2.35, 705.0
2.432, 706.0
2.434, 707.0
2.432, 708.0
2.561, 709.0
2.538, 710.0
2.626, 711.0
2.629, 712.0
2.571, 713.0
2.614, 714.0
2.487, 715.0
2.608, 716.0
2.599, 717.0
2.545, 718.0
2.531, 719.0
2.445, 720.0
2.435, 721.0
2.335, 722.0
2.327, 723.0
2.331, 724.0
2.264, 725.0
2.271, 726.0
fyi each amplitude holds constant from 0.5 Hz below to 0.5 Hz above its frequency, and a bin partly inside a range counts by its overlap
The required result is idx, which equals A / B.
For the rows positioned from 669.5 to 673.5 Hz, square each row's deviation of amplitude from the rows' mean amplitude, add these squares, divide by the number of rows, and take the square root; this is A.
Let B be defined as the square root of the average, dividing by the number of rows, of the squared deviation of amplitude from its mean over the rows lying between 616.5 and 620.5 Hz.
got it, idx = 1.1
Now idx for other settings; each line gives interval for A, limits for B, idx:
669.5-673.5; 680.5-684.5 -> 4.6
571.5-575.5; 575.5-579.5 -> 1.1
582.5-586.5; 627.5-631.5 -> 2.0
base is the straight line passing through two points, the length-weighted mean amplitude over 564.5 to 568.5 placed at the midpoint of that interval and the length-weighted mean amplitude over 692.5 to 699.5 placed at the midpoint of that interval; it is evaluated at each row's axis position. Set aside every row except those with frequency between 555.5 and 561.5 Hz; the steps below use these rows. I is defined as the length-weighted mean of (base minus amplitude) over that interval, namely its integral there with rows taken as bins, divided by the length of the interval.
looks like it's -0.11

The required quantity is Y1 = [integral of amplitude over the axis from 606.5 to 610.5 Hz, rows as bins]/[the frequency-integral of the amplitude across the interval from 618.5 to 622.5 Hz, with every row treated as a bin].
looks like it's 1.16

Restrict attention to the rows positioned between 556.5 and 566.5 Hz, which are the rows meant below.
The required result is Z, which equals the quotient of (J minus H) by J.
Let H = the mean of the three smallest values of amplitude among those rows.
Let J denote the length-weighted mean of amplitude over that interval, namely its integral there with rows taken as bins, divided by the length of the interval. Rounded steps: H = 2.8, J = 2.9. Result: 0.026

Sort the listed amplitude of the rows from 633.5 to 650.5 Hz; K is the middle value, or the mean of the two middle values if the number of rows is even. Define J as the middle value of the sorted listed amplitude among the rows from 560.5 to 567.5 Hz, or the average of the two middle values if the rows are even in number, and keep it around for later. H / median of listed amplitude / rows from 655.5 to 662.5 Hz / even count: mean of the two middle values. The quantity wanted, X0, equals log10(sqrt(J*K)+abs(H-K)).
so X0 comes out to 0.44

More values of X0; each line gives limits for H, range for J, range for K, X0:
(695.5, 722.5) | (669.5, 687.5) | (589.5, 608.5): 0.43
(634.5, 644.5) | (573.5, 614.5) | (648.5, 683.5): 0.41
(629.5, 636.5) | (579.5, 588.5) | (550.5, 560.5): 0.56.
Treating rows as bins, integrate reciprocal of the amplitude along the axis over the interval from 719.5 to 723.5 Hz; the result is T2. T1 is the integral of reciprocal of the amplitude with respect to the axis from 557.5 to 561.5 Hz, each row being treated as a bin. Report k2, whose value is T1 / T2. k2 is 0.8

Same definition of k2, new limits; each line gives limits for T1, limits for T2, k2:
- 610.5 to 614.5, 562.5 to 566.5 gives 1.0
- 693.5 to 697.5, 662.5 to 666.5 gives 1.1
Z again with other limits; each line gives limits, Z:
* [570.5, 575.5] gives 0.016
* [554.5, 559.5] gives 0.022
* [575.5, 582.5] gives 0.025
